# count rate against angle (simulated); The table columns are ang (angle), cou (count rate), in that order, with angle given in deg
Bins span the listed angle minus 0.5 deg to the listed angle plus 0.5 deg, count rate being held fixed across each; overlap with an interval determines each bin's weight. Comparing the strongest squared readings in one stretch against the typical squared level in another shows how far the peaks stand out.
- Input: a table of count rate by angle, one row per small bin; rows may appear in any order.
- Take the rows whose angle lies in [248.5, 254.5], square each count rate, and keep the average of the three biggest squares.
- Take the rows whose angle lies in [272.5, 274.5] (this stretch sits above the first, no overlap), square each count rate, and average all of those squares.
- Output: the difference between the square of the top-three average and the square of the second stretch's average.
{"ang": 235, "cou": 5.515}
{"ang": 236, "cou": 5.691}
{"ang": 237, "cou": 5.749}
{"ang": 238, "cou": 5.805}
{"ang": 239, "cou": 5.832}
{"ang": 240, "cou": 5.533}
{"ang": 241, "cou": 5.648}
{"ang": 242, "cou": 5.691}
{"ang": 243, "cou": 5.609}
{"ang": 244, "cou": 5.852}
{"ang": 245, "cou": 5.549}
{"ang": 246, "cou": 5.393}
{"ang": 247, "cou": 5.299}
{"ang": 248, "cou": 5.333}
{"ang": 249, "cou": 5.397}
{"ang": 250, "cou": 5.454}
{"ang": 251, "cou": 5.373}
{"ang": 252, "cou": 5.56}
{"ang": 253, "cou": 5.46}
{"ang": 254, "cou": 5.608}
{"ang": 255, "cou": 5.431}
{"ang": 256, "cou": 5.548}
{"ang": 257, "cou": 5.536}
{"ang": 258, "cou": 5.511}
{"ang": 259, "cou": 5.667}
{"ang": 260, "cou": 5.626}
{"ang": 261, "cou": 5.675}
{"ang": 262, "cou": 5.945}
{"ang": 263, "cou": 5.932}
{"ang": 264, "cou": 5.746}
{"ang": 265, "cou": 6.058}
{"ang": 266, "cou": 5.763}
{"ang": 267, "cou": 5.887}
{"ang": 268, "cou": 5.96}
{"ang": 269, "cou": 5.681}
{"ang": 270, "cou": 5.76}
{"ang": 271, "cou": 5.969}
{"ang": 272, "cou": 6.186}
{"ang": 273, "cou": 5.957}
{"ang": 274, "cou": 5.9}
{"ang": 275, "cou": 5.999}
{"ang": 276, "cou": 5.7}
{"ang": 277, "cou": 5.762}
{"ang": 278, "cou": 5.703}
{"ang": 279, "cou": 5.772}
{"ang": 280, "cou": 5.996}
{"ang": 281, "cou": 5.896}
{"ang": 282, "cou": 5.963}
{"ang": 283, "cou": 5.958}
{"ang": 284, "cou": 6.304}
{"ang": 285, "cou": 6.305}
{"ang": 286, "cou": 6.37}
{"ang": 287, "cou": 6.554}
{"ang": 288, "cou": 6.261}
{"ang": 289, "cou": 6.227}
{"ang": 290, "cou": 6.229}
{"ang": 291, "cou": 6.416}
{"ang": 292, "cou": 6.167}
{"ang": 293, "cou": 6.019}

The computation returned -291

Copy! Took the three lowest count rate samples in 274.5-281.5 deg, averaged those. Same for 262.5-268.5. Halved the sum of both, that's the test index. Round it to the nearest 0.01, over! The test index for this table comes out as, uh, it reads 5.76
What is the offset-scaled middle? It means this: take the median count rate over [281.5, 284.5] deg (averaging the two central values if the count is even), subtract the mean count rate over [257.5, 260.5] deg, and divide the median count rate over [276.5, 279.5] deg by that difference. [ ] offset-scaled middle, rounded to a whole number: 16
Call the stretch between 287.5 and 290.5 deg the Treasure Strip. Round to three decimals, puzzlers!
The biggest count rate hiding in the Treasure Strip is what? 6.261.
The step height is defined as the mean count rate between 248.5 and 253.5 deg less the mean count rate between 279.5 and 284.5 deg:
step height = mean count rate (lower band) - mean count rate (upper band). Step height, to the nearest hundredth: -0.57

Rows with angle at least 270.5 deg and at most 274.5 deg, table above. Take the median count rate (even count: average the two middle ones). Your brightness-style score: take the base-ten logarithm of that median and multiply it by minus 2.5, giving -1.94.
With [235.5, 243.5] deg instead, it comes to -1.89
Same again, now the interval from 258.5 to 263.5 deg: -1.88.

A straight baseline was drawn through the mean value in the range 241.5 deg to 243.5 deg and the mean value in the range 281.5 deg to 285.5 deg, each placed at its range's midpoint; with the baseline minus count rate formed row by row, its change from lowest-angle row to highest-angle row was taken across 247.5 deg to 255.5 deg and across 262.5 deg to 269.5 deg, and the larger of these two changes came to 0.32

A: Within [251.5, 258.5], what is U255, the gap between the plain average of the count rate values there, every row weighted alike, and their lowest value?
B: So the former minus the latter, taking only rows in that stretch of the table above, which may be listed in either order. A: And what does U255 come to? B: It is 0.091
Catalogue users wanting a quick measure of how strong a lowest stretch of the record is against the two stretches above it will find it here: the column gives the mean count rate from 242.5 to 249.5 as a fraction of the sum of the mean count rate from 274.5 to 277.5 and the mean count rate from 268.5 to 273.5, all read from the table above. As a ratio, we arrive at 0.47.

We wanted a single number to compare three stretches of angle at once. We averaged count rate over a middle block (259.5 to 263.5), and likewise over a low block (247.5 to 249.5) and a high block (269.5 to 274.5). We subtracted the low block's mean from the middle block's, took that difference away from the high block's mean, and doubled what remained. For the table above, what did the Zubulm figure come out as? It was 11.0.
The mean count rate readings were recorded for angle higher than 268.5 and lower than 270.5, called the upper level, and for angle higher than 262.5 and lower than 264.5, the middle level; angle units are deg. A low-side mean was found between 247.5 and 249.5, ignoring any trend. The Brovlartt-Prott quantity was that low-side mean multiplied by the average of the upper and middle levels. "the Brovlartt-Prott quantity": 31.01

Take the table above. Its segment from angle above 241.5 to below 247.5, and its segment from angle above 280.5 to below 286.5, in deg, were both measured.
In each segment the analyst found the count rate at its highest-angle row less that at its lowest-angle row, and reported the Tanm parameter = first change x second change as -0.186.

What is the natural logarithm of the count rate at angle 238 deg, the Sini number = 1.76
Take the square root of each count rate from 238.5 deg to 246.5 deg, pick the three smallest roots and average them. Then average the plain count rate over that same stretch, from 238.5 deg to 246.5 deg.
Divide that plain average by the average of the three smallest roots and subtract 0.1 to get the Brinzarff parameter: 2.31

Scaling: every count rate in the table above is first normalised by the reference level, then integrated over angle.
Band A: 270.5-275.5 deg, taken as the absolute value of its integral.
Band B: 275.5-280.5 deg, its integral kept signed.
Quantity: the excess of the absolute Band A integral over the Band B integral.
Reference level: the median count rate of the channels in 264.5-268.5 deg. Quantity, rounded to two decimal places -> 0.18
